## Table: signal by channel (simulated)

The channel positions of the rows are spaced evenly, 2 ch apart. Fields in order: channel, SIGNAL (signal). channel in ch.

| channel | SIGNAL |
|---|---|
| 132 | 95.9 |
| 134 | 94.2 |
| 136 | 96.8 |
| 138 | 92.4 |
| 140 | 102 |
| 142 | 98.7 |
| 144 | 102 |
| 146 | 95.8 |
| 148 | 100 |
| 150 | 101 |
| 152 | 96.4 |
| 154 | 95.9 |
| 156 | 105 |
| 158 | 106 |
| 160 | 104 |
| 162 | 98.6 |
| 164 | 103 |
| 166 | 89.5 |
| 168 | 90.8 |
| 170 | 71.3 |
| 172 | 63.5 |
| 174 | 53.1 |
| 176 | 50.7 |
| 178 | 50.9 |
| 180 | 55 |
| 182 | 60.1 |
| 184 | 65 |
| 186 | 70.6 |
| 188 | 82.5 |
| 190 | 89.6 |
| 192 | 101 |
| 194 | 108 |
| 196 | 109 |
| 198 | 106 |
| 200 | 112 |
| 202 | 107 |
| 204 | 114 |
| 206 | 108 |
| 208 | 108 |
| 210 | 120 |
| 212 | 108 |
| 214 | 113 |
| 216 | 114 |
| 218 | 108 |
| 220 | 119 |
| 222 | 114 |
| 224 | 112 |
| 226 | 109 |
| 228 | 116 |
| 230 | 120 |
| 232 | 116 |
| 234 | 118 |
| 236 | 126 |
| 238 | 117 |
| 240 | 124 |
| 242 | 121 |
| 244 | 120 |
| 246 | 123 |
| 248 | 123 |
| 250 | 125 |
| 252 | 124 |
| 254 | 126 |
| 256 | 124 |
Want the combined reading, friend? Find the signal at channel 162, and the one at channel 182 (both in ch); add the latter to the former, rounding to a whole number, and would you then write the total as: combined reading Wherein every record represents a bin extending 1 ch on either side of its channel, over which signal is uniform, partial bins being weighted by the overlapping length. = 159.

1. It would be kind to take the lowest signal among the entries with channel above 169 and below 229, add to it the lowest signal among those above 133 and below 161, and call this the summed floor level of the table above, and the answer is 143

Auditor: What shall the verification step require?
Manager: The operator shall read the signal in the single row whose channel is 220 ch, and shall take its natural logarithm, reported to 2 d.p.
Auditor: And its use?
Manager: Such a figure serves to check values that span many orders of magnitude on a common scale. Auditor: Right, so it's 4.78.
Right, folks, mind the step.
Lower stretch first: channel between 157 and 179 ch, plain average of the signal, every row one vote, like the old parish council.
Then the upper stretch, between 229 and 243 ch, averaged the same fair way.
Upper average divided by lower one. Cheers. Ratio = 1.50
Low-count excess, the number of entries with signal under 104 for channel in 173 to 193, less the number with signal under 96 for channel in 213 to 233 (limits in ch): 10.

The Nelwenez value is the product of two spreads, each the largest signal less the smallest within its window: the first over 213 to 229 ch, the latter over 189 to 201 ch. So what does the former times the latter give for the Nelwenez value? 246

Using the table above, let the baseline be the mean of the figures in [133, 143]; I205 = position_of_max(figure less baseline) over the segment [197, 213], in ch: 210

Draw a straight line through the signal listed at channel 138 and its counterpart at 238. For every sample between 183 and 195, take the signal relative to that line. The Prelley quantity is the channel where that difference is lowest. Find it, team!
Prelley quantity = 184 ch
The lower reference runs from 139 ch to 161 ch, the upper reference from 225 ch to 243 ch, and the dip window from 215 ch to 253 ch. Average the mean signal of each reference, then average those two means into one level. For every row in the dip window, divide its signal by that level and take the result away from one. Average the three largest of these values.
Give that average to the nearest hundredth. 0.00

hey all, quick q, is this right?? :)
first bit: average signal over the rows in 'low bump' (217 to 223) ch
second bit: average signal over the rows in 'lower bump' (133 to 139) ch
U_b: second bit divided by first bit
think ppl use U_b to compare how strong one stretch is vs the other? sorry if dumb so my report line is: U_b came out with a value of 0.83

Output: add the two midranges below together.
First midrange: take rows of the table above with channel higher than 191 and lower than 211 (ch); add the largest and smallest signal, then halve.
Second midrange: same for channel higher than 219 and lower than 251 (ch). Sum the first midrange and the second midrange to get 228.0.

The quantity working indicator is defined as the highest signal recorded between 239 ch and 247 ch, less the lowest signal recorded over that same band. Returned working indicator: 4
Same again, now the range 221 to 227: 5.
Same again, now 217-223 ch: 11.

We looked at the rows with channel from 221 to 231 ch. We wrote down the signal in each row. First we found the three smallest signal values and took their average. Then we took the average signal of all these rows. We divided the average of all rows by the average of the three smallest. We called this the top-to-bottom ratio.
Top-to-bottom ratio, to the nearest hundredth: 1.02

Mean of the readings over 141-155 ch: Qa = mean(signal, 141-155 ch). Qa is 99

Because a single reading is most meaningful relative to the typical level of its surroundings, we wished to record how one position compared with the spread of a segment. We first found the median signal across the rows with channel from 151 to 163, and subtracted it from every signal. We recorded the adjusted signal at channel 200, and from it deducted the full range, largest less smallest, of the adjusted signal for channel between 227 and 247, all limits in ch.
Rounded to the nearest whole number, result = 1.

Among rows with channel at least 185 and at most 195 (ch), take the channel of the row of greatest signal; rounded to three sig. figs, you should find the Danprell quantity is 194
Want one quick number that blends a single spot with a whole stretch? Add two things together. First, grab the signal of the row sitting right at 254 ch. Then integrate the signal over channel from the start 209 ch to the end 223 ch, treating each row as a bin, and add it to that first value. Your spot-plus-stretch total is 1718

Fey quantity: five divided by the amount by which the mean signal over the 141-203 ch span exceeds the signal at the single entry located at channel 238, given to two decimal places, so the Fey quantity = -0.18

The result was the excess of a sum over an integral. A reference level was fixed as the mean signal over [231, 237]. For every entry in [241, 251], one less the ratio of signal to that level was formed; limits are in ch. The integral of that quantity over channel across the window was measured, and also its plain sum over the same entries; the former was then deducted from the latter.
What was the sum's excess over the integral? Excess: 0.10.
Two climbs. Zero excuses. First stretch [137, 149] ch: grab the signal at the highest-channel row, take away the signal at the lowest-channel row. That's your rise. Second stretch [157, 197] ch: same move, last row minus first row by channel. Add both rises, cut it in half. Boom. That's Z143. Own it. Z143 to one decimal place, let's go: 5.3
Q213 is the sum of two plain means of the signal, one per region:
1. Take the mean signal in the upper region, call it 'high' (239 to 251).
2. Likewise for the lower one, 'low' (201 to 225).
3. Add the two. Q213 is 235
